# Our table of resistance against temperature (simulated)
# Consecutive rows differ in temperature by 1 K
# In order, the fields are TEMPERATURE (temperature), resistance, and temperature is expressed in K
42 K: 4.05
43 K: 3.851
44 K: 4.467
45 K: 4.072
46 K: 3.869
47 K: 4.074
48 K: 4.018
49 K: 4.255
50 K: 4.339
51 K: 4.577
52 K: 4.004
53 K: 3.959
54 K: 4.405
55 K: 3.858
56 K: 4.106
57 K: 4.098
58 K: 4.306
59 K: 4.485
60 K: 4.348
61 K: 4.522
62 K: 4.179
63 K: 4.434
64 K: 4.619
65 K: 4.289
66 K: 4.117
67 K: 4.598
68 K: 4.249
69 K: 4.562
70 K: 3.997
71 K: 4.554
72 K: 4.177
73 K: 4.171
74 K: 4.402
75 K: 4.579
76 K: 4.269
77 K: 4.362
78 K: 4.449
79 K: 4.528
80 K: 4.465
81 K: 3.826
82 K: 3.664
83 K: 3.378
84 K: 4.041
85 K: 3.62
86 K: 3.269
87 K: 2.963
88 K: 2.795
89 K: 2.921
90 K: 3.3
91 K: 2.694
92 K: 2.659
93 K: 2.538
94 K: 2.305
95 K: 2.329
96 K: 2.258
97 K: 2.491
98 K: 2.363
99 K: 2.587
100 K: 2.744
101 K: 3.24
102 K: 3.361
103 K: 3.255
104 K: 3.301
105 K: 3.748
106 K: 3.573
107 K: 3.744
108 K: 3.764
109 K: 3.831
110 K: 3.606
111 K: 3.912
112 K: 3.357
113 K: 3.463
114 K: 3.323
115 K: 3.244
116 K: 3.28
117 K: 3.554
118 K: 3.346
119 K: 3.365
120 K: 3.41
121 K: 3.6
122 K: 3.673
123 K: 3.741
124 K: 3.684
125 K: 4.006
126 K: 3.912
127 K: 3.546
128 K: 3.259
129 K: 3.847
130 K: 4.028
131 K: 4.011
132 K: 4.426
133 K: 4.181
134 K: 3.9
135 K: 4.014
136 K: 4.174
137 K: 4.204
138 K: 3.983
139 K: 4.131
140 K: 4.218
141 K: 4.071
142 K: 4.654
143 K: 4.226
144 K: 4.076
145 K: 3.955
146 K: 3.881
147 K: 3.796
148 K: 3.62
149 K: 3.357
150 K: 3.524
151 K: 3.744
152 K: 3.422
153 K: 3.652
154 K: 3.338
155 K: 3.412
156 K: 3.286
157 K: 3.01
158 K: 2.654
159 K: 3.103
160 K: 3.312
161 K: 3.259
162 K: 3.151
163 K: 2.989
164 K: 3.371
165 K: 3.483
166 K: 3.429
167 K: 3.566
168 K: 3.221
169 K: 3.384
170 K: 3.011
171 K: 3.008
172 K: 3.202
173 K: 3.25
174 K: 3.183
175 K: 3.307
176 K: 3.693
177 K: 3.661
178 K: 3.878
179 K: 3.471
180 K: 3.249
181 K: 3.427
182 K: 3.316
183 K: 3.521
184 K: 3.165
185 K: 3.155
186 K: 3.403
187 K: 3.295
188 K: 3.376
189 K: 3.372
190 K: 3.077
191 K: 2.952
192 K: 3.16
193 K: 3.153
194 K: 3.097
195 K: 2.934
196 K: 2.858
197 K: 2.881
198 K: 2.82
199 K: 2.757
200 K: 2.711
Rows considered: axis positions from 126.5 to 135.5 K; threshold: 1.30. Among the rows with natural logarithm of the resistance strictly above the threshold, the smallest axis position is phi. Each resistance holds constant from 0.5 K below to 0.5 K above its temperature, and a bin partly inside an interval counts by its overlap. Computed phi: 129 K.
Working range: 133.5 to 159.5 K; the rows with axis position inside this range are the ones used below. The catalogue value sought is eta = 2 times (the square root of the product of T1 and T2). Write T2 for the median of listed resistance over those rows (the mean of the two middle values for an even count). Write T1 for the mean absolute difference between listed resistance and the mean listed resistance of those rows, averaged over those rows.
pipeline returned 2.4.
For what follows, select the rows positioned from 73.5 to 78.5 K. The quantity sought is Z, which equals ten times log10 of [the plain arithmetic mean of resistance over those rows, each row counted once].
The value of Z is 6.4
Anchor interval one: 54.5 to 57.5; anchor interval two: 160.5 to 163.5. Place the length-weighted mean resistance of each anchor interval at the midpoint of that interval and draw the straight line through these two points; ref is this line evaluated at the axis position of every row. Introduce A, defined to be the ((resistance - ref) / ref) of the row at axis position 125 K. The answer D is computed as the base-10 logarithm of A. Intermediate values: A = 0.16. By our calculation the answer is -0.8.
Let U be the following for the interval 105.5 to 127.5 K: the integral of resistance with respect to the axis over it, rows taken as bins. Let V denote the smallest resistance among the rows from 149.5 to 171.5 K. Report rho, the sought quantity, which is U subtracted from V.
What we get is -76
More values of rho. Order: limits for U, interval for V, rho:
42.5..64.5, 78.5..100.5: -91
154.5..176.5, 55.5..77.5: -67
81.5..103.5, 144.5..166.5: -62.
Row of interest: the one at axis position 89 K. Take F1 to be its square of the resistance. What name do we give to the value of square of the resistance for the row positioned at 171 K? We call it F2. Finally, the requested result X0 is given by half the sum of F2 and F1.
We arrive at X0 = 9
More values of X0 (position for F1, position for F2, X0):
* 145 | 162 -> 13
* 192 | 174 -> 10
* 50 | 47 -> 18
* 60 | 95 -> 12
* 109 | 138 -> 15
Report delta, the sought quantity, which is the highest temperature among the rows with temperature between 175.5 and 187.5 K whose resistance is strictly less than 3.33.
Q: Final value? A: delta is 187 K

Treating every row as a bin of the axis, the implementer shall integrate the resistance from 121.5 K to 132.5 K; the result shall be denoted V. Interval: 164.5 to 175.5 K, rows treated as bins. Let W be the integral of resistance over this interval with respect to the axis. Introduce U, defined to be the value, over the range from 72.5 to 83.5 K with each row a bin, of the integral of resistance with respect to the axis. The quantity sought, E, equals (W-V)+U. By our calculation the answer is 40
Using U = 46.1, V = 42.1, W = 36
